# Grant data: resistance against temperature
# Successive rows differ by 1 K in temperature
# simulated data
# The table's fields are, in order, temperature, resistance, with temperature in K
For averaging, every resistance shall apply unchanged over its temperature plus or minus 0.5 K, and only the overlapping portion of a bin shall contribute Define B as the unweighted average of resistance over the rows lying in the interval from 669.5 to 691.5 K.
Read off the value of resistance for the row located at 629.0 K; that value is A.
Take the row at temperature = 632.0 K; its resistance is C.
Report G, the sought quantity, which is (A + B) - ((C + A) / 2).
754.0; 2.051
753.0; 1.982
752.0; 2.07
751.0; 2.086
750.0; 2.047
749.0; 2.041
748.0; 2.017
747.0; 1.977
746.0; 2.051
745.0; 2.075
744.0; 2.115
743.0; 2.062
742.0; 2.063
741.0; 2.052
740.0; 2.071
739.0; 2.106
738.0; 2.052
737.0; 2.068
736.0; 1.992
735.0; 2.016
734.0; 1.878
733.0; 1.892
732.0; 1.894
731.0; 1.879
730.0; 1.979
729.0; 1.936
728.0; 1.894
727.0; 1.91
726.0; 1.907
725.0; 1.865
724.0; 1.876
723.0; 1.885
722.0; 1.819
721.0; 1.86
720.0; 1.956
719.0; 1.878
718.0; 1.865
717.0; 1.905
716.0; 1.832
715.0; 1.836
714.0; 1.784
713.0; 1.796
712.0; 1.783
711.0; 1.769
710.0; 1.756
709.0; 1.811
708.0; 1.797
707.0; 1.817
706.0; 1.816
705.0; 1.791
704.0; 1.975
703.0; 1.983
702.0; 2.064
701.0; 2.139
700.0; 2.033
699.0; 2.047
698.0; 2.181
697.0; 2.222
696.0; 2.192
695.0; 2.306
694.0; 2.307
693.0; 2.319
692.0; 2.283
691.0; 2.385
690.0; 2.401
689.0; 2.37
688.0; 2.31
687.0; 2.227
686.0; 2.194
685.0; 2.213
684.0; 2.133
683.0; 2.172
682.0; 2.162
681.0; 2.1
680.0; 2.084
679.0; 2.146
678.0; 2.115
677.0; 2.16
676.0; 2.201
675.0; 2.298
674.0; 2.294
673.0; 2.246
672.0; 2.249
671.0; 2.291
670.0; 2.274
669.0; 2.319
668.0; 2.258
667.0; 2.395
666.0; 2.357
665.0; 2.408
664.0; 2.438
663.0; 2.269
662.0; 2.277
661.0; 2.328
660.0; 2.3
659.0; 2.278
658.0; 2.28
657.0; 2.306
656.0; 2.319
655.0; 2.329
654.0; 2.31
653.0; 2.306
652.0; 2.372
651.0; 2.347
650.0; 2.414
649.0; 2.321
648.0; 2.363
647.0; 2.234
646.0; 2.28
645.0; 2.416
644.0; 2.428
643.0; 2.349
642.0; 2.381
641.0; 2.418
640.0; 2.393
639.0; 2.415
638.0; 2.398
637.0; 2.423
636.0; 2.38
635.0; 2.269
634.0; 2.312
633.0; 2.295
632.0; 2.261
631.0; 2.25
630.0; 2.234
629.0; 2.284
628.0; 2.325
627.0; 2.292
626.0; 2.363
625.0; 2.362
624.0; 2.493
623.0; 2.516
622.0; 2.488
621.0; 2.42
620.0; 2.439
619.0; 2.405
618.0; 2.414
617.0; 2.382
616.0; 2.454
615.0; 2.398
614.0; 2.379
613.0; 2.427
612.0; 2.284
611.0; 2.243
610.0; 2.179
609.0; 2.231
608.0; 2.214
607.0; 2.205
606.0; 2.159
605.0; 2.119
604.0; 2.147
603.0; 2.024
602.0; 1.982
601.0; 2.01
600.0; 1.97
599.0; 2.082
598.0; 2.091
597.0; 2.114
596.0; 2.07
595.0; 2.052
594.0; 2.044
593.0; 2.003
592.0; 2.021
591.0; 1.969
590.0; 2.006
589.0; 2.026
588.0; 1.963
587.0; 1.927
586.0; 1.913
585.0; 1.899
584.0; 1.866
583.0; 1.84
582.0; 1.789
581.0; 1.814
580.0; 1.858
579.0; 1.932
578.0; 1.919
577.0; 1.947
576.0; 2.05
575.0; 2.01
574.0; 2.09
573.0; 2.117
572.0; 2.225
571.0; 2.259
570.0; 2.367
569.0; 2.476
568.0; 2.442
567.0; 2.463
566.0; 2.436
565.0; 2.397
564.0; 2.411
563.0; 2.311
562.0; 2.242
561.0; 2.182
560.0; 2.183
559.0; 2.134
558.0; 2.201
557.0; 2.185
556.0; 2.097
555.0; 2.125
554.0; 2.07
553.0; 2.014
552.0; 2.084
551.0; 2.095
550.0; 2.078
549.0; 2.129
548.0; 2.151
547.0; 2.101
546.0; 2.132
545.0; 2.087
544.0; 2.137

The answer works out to 2.2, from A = 2.284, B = 2.23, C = 2.261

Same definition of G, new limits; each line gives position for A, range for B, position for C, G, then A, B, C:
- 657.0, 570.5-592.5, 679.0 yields 2.1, 2.306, 1.97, 2.146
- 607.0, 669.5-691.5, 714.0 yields 2.4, 2.205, 2.23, 1.784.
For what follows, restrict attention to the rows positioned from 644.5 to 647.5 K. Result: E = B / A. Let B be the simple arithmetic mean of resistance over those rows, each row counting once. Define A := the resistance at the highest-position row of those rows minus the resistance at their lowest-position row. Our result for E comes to -13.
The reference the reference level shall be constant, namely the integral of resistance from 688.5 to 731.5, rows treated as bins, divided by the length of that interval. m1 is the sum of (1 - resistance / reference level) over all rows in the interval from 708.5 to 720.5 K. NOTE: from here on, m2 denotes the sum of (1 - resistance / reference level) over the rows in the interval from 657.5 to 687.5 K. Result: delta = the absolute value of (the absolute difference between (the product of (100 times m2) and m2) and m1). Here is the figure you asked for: 1636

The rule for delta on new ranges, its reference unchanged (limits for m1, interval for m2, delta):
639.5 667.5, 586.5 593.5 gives 5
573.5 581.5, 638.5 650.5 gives 546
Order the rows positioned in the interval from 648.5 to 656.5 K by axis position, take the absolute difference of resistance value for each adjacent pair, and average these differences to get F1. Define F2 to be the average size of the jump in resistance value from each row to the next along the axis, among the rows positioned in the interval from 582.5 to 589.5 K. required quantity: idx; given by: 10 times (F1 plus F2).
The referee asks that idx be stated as 0.72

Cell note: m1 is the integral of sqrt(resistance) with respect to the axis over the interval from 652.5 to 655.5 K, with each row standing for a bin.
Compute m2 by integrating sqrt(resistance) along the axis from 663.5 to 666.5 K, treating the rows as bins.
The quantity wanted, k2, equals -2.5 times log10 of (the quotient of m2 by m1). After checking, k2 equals -0.020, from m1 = 4.6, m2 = 4.6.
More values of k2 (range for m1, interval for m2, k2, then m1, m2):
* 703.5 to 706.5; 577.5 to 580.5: -0.012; 4.1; 4.1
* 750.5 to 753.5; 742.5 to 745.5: -0.010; 4.3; 4.3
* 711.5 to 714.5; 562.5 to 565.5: -0.154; 4.0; 4.6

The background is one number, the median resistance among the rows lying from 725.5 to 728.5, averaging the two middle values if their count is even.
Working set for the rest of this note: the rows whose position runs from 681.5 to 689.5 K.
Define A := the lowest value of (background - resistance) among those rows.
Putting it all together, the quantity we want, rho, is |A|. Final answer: 0.46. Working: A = -0.46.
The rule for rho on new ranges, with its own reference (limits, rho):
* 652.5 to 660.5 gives 0.42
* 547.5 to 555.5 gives 0.24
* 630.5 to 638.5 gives 0.52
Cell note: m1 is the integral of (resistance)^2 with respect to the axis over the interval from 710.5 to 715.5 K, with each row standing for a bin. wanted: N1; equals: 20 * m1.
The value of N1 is 322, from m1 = 16.1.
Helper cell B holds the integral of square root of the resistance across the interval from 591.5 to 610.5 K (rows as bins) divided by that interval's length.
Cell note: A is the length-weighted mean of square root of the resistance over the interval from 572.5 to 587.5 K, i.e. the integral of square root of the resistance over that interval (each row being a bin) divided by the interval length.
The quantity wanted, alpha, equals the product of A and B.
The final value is 2.01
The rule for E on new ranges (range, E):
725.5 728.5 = -146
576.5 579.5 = -129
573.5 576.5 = -51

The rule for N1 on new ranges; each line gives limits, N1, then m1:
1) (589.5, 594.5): 404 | 20.2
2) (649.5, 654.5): 552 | 27.6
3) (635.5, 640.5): 577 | 28.8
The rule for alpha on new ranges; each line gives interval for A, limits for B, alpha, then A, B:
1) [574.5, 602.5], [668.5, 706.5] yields 2.07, 1.40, 1.48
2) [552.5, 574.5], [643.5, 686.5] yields 2.26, 1.50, 1.51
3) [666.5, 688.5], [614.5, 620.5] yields 2.32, 1.49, 1.55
